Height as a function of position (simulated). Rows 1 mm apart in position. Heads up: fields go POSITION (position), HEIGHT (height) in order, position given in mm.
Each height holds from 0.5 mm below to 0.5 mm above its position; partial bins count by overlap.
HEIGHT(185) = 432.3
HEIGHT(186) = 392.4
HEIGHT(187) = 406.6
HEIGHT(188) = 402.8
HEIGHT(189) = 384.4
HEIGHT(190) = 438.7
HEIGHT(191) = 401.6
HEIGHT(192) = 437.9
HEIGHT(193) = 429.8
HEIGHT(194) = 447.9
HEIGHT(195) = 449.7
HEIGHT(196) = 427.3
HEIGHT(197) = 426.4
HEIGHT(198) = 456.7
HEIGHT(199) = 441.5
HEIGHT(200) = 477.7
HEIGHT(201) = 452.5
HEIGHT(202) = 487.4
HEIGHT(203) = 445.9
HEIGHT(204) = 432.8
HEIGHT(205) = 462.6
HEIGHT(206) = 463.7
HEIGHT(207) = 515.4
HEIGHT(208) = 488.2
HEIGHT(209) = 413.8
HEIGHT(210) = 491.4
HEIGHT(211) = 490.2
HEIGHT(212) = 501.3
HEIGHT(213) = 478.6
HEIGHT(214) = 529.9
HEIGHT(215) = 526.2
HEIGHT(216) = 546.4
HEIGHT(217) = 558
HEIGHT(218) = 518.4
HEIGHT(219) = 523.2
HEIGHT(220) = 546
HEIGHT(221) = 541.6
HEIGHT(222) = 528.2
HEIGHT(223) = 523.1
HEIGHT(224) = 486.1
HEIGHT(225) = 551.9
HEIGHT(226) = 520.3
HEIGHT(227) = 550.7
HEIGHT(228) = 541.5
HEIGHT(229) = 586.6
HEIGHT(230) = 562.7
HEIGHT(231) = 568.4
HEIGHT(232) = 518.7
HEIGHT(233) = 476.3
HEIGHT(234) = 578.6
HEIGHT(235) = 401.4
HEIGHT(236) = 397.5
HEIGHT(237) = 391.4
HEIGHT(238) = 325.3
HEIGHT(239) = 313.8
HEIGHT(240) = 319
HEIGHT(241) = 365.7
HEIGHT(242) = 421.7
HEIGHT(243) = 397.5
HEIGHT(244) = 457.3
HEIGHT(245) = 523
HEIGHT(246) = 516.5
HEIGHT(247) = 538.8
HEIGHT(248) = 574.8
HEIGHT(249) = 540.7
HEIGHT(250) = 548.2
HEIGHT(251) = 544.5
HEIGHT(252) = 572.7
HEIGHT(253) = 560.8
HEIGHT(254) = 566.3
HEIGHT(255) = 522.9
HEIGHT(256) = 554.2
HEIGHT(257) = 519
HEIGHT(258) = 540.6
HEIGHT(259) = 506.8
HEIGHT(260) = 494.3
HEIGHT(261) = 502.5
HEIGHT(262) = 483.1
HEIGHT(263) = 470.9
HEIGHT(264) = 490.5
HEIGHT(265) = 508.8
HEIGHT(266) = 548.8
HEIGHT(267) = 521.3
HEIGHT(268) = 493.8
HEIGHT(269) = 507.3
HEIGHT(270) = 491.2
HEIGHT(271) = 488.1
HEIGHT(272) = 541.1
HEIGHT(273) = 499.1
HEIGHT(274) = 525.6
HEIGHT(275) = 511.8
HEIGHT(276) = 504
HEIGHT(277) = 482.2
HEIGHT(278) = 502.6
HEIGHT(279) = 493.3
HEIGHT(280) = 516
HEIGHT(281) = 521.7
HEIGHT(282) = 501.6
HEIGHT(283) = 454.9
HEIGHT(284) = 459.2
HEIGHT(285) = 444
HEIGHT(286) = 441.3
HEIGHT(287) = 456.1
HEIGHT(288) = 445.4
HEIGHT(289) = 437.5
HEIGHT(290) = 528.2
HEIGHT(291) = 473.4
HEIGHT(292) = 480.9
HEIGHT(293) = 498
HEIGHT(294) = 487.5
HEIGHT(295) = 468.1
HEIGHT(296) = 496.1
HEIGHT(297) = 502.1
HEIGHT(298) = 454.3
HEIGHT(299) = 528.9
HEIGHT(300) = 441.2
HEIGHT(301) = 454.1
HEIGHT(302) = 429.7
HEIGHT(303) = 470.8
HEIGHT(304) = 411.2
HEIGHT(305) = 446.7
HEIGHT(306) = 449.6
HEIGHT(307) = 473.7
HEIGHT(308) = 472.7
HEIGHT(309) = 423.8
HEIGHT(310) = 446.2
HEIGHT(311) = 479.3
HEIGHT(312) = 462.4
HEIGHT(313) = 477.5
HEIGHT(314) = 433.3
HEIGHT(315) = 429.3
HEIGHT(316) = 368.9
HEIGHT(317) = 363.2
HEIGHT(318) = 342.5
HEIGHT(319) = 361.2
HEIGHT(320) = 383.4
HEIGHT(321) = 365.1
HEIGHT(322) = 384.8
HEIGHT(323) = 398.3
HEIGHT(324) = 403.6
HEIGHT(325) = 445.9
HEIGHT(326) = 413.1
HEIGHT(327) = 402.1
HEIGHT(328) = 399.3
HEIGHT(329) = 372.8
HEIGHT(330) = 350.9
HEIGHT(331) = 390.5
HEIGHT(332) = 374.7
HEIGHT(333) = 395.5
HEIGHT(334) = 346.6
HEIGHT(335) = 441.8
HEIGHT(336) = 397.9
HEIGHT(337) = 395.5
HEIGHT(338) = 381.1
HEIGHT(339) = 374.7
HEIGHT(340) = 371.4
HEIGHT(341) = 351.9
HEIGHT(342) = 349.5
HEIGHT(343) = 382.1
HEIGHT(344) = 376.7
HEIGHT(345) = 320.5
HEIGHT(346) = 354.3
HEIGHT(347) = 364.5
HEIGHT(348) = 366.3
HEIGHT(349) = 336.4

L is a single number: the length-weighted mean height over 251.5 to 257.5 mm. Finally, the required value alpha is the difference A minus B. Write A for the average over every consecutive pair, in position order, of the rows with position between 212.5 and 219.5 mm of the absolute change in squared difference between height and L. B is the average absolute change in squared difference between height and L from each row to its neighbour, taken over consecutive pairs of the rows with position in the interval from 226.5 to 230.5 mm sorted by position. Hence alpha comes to 222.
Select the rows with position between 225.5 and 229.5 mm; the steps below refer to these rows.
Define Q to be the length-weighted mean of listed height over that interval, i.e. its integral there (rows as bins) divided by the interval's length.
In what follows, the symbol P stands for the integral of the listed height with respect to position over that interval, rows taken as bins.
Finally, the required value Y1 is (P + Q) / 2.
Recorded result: 1374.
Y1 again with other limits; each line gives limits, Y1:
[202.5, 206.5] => 1128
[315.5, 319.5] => 897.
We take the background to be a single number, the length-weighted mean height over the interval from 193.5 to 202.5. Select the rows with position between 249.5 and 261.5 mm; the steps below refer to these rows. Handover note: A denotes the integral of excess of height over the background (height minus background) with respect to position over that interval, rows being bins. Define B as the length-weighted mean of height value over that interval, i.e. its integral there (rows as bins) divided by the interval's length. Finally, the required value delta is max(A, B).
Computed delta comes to 1010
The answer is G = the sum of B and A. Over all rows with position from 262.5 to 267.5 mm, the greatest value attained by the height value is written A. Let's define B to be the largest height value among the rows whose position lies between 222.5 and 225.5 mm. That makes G 1101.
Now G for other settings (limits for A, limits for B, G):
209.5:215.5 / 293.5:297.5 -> 1032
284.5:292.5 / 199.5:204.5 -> 1016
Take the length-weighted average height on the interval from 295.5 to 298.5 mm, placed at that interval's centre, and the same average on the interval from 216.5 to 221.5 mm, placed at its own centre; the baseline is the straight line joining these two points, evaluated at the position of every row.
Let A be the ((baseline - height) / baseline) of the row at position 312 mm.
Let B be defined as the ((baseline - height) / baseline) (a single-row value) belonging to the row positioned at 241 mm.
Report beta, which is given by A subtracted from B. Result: 0.28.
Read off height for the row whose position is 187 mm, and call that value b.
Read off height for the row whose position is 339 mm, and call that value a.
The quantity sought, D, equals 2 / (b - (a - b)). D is 0.0046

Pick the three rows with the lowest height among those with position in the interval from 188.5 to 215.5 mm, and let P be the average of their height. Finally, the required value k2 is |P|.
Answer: 400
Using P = 400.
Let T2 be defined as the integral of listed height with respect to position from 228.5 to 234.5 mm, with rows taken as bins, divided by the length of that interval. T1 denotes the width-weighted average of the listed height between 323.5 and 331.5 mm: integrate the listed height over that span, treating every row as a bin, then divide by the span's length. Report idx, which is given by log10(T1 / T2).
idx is -0.14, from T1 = 397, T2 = 549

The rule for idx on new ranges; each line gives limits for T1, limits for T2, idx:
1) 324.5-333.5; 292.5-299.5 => -0.10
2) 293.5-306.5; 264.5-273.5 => -0.04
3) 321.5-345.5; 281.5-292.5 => -0.08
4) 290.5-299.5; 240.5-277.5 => -0.02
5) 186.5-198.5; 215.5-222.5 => -0.10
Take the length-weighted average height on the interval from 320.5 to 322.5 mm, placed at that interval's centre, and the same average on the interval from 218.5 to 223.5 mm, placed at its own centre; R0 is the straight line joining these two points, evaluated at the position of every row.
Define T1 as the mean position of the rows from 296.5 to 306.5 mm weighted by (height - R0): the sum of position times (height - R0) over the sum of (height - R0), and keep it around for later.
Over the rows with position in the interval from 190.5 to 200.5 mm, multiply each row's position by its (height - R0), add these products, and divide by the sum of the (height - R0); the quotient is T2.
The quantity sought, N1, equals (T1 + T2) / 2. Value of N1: 247.9 mm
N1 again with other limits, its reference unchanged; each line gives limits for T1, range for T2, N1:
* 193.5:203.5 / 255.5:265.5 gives 228.8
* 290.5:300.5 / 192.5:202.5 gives 246.3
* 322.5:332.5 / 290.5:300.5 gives 311.0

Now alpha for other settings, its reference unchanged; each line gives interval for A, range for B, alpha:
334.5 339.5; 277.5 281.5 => 3623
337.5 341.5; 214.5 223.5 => 3172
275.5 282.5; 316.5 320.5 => -6190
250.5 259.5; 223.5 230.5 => -671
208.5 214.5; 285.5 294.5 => 1171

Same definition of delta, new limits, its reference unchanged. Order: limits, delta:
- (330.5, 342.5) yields 381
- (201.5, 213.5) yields 473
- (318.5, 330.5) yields 390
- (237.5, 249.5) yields 441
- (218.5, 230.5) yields 1039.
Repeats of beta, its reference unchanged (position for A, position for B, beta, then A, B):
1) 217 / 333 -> 0.18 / -0.04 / 0.14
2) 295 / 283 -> 0.04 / 0.04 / 0.08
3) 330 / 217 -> -0.28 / 0.24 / -0.04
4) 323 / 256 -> -0.23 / 0.15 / -0.08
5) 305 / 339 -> 0.11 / 0.07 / 0.18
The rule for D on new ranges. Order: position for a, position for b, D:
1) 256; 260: 0.0046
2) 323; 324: 0.0049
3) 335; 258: 0.0031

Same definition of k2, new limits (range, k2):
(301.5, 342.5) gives 346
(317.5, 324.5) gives 356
